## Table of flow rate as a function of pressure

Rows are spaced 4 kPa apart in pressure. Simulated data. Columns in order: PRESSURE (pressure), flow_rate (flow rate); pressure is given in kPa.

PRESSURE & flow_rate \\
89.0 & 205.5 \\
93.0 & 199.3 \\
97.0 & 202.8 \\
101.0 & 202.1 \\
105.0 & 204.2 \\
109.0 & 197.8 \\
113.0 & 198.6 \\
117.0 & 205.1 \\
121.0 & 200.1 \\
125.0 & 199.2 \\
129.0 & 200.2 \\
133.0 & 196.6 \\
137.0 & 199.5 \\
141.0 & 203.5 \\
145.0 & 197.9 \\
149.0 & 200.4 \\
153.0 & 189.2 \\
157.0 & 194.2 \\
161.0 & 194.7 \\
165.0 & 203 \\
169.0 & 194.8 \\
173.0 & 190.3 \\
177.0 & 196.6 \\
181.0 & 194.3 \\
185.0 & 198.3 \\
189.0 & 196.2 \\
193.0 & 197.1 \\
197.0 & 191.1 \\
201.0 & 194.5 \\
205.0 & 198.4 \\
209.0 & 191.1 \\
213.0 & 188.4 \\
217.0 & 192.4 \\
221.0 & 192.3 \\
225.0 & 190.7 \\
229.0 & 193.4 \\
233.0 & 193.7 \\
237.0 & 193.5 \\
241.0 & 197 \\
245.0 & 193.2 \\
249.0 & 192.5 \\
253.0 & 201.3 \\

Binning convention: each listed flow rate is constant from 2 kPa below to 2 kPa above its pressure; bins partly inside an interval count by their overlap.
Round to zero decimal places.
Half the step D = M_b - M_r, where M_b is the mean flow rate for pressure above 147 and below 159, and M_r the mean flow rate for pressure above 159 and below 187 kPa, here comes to -1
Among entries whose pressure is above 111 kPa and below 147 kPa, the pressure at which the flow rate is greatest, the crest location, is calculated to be 117.0 kPa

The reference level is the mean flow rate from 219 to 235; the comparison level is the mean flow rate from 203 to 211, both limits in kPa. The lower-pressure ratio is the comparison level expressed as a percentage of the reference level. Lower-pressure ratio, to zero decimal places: 101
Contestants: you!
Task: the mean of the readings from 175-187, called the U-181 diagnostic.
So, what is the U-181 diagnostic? 196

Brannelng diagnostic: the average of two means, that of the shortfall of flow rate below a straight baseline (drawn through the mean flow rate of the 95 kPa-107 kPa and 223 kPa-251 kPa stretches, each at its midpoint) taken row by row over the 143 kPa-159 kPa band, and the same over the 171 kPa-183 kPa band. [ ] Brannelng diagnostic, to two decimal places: 4.00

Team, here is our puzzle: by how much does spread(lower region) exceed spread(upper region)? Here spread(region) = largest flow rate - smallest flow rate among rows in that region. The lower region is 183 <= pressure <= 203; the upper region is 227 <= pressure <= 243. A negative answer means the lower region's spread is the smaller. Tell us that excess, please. 4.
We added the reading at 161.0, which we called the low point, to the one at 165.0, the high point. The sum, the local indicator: 398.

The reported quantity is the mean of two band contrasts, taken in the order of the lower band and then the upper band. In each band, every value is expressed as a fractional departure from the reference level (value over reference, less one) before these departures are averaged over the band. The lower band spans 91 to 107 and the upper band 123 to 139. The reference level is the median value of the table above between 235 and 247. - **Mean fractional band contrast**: 0.036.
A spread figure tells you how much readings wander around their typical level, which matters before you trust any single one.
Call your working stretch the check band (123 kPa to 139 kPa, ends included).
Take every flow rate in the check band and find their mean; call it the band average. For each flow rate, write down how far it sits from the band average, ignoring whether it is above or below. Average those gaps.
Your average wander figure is 1.1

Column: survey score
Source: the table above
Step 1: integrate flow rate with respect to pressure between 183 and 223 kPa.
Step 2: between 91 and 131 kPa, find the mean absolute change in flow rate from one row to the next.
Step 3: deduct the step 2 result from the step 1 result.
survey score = 7756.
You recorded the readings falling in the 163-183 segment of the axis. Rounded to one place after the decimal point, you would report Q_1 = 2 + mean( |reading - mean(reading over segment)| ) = 5.2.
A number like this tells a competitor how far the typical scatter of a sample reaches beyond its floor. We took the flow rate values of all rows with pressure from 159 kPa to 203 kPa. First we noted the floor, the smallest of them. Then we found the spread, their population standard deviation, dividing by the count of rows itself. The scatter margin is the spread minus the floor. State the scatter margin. -187.0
